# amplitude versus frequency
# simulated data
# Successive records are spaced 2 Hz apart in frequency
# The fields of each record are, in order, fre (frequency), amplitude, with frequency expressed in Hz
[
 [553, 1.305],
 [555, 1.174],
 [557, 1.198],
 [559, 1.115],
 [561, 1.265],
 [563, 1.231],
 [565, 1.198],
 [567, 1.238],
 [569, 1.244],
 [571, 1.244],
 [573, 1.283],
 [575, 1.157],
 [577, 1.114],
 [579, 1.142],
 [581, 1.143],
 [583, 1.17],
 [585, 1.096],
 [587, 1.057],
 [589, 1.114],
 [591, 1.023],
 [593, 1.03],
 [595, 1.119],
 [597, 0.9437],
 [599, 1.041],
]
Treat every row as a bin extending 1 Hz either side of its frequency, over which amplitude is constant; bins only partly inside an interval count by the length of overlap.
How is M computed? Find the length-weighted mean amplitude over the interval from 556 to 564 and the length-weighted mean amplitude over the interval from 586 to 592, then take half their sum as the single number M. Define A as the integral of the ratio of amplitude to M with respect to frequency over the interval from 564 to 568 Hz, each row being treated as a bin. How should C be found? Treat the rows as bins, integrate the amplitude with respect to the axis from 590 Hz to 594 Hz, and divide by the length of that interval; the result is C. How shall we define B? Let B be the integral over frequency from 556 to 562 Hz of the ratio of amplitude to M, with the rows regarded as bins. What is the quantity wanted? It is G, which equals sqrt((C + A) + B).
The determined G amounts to 3.41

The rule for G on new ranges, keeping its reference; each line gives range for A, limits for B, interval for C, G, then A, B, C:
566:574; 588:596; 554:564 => 4.19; 9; 7.6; 1.20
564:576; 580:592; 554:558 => 5.08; 13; 11.7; 1.19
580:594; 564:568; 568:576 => 4.36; 13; 4.3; 1.23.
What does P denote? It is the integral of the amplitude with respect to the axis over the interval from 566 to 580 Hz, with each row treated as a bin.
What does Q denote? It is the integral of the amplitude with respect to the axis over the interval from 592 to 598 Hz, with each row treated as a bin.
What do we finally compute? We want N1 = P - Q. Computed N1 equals 11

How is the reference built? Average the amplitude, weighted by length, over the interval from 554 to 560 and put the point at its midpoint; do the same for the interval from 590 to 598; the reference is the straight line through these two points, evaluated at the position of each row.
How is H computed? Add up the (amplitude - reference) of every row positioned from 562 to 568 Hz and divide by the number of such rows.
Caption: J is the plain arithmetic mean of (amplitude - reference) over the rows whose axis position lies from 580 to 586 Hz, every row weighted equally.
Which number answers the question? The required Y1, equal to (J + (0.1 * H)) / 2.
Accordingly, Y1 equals 0.038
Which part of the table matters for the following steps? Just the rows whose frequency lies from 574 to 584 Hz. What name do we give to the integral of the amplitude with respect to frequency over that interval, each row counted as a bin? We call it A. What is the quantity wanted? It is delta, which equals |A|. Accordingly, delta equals 11.5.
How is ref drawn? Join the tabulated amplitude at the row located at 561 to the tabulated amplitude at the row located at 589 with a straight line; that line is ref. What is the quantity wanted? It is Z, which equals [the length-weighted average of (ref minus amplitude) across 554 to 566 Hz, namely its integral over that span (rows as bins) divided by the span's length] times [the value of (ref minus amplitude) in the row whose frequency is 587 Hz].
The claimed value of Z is 0.0050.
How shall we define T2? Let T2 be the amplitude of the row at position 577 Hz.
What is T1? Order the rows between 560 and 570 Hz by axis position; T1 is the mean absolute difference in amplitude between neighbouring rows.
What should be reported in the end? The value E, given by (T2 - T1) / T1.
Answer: 38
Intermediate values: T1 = 0.028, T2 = 1.114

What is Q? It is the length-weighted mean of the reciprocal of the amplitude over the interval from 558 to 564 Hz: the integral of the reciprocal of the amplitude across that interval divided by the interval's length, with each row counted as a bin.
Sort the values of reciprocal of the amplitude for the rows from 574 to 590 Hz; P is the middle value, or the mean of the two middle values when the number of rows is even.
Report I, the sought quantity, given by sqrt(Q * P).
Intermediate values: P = 0.89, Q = 0.83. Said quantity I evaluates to 0.860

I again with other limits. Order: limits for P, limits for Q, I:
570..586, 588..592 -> 0.903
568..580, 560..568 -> 0.823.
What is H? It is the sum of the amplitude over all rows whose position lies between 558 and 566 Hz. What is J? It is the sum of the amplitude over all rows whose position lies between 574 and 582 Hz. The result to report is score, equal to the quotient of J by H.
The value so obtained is 0.95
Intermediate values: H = 4.81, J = 4.56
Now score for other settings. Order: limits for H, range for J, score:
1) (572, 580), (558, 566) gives 1.02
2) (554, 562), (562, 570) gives 1.03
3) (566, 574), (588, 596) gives 0.86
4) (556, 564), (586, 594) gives 0.88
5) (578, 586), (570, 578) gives 1.05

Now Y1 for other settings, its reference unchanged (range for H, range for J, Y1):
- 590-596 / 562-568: 0.046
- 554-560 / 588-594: 0.008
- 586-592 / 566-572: 0.062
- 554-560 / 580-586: 0.034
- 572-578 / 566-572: 0.066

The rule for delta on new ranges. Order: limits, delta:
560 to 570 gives 12.4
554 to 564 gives 12.0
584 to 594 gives 10.6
